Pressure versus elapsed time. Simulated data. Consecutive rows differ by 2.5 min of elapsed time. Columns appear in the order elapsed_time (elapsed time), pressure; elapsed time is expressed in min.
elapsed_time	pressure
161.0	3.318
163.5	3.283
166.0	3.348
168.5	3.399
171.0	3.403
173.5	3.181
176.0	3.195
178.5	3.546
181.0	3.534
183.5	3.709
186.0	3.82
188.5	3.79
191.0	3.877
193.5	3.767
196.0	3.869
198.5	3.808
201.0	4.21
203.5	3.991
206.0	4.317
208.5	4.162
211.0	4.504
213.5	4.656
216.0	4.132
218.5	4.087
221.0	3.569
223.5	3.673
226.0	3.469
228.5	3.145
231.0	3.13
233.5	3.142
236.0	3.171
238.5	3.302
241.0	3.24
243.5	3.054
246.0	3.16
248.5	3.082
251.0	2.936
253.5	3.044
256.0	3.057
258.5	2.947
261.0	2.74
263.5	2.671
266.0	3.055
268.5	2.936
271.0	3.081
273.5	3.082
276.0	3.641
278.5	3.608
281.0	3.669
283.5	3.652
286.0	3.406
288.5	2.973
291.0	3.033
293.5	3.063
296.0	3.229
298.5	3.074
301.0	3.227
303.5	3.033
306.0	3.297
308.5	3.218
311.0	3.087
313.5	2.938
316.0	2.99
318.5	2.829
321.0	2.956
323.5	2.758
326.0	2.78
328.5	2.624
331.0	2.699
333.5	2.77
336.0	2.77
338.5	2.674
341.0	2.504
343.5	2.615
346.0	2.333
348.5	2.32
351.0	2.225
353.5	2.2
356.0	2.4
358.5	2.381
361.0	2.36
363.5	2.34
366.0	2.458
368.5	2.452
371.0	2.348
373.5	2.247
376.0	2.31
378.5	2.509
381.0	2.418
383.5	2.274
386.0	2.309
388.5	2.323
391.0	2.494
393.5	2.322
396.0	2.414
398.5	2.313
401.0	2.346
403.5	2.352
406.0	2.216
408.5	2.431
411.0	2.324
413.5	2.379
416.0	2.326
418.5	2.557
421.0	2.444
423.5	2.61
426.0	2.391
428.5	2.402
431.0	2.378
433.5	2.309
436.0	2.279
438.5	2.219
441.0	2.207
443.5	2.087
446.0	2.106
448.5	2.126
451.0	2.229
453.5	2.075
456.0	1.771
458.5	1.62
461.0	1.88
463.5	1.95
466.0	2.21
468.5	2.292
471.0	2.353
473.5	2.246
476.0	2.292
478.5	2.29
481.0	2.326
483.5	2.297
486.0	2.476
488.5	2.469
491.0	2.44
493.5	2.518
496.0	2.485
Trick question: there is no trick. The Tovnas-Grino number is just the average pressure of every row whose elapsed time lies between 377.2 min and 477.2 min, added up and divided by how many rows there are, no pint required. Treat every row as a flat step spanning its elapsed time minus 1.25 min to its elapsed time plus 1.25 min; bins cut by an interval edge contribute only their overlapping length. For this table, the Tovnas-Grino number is 2.3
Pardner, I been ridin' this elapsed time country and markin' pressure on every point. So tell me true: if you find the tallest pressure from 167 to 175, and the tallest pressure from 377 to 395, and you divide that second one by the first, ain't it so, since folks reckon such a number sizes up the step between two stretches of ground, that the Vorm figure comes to 0.74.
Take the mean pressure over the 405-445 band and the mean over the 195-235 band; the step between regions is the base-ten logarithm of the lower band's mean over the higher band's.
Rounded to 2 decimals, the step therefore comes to 0.22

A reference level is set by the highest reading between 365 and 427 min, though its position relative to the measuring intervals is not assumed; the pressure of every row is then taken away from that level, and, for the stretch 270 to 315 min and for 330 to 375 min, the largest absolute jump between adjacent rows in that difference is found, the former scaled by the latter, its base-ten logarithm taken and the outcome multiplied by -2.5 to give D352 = -0.7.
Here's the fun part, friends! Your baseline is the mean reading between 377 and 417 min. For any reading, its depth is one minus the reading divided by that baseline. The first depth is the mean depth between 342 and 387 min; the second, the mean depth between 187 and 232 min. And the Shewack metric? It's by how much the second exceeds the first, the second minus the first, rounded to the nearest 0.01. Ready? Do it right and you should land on -0.65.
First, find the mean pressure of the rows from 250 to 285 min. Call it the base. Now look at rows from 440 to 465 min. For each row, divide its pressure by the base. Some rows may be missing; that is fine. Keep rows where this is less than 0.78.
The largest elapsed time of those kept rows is 463.5 min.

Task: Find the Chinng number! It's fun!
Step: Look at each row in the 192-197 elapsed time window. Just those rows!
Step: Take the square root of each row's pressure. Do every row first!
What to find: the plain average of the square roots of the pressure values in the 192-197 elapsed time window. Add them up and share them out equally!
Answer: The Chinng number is 1.95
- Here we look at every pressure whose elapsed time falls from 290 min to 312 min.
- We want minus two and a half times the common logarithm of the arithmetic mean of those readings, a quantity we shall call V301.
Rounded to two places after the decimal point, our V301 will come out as -1.24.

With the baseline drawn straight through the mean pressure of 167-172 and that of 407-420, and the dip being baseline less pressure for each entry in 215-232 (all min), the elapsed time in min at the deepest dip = 231.0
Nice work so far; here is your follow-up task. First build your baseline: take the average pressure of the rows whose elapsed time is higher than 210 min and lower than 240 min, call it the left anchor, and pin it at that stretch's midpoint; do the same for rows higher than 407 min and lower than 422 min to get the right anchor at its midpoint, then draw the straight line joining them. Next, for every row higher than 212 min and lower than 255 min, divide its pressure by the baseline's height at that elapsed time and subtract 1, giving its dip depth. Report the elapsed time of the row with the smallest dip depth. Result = 251.0 min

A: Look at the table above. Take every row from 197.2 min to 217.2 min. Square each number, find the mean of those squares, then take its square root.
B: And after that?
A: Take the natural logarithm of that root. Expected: 1.4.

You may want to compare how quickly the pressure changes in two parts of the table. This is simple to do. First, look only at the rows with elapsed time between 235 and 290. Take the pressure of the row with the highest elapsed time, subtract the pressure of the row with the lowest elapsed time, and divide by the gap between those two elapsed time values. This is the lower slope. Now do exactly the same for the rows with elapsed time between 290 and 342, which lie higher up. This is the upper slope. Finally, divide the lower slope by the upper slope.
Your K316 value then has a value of 0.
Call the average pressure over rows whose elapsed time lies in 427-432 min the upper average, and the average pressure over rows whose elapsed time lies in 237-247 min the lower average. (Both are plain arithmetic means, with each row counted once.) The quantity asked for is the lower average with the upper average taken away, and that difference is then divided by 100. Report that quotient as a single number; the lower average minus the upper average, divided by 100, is 0.0080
